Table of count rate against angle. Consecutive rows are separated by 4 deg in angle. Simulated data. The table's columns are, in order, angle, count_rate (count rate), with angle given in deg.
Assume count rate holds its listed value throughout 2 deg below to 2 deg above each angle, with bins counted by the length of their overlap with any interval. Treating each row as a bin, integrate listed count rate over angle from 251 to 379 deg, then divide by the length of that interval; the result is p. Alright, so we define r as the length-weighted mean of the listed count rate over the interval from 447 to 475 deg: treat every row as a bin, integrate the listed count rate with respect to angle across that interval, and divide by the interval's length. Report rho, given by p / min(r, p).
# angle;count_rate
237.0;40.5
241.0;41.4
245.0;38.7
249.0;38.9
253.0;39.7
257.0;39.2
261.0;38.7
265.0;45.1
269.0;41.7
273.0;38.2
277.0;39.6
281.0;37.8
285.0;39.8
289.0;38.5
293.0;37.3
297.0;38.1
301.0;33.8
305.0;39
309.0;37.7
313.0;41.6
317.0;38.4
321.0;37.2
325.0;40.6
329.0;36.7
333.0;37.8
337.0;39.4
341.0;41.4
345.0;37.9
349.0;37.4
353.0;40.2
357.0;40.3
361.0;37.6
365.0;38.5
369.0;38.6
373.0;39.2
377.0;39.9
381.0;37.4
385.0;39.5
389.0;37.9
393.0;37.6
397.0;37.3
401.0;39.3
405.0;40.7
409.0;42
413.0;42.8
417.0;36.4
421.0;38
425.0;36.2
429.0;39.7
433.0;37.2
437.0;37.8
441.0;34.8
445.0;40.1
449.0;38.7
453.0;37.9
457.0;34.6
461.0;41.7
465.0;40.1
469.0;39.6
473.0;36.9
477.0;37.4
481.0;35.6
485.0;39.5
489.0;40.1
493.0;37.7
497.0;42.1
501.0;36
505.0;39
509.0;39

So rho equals 1.01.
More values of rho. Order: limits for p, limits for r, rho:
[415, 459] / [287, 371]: 1.00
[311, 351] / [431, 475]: 1.02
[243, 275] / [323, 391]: 1.03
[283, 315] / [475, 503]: 1.00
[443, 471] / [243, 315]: 1.00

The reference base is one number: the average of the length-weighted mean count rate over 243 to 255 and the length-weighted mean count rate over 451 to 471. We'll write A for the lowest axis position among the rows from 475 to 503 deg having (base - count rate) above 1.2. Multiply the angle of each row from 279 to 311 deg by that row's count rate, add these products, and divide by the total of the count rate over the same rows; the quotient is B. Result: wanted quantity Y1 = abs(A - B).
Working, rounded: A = 477.0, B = 294.9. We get 182.1 deg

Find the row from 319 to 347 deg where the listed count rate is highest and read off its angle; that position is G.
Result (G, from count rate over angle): 341.0 deg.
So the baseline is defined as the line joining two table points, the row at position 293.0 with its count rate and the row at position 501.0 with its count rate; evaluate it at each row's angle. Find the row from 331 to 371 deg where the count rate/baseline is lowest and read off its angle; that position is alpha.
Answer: 349.0 deg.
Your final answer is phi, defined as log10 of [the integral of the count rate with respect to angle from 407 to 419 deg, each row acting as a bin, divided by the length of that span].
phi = 1.61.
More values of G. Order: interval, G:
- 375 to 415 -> 413.0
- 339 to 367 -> 341.0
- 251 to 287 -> 265.0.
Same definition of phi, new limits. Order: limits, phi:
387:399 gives 1.58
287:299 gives 1.58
